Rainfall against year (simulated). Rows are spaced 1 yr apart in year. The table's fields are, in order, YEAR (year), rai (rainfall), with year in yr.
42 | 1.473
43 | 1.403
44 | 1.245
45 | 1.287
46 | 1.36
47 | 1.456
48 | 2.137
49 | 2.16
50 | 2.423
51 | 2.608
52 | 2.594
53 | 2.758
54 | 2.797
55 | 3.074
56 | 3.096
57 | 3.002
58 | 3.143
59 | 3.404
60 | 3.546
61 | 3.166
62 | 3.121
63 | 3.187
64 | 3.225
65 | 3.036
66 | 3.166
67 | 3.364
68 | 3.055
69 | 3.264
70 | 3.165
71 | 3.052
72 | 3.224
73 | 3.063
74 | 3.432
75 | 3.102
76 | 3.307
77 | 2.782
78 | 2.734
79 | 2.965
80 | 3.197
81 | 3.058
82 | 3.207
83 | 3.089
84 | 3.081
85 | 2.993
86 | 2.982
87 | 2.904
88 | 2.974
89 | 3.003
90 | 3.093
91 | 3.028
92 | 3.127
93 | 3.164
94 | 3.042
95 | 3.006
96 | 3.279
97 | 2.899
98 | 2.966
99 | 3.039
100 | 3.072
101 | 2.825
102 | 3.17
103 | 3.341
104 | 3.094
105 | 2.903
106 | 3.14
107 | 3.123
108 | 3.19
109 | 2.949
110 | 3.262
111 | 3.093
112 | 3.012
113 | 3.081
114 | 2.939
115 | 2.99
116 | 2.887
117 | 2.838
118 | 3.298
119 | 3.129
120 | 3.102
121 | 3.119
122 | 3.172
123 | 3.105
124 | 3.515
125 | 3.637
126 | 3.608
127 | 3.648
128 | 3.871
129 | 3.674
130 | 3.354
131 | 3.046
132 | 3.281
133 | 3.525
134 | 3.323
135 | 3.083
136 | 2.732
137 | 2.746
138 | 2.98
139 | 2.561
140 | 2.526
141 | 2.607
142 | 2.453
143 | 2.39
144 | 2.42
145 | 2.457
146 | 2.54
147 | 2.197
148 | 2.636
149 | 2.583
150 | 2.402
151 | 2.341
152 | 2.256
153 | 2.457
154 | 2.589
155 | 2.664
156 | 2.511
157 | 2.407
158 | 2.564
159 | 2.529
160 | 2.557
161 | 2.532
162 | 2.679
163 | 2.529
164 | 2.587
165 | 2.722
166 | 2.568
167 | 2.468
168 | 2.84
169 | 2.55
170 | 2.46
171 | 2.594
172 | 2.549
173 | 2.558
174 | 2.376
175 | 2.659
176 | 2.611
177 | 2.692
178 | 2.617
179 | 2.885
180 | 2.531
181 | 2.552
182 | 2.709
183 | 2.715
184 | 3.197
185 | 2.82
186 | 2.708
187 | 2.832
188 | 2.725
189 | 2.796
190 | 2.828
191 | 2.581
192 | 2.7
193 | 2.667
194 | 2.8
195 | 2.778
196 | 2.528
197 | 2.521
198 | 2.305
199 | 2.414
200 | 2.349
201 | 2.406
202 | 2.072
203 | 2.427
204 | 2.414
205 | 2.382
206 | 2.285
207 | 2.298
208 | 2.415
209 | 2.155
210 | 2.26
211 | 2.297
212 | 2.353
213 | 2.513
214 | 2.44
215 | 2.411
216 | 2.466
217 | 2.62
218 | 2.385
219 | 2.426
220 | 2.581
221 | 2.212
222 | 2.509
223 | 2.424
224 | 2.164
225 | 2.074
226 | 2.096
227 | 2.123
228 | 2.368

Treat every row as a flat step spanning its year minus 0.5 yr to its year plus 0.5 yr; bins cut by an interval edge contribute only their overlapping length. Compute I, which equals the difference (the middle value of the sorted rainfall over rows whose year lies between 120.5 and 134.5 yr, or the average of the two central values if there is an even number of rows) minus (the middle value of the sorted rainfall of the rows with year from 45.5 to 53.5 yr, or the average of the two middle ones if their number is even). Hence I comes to 1.1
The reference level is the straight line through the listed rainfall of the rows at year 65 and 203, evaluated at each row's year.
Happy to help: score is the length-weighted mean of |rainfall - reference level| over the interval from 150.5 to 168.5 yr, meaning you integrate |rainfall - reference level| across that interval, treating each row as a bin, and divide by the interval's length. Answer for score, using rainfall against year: 0.13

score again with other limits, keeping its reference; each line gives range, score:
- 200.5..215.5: 0.09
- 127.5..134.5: 0.69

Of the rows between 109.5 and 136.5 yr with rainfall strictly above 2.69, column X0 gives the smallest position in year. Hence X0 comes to 110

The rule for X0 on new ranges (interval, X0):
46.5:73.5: 53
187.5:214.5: 188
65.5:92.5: 66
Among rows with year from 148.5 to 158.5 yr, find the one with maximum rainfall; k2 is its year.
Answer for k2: 155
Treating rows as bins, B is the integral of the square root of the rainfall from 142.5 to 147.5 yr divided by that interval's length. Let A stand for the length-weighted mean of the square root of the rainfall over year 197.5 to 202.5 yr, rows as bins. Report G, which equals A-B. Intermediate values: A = 1.52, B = 1.55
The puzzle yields -0.03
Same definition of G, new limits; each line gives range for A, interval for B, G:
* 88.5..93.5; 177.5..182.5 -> 0.13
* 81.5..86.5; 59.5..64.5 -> -0.05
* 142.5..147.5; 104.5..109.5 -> -0.20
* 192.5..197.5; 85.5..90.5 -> -0.10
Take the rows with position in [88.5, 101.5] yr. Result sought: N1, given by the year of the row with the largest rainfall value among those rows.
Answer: 96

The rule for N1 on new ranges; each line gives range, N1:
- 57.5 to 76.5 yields 60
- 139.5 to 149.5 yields 148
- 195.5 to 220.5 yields 217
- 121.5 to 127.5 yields 127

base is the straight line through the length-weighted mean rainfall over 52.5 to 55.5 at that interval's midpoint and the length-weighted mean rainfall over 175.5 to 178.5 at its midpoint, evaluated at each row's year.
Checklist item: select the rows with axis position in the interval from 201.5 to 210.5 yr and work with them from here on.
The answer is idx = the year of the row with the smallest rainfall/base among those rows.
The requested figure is 202 yr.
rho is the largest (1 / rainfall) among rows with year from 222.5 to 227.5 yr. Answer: 0.48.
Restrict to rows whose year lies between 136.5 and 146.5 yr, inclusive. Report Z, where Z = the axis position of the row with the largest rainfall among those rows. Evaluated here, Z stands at 138 yr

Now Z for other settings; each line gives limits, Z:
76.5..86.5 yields 82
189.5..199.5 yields 190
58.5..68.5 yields 60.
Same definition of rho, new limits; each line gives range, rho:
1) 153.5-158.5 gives 0.42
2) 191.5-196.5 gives 0.40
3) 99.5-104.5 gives 0.35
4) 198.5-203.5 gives 0.48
